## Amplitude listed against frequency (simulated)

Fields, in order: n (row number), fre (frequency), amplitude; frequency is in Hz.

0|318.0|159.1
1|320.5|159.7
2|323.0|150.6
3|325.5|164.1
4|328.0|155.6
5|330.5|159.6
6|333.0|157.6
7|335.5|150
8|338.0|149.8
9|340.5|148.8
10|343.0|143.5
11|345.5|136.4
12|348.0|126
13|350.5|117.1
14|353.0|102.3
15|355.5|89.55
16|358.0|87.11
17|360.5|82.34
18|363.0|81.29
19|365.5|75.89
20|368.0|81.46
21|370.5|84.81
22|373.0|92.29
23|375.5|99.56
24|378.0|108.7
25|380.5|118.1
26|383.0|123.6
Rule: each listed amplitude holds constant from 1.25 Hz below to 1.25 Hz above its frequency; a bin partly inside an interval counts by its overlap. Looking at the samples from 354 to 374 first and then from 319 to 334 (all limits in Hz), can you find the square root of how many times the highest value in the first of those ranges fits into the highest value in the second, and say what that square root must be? 1.33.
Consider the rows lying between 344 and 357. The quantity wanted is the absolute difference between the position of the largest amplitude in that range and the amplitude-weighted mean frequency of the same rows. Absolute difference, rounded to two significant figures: 4.5 Hz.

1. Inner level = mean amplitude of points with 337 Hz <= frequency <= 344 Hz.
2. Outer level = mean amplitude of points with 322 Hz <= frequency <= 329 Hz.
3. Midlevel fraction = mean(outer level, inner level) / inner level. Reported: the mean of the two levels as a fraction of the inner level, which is 1.03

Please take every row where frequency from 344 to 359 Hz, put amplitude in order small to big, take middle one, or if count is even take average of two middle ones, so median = 110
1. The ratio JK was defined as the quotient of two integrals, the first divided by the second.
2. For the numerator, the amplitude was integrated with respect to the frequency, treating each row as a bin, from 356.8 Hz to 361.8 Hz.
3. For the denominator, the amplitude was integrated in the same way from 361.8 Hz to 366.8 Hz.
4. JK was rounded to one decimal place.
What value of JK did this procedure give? 1.1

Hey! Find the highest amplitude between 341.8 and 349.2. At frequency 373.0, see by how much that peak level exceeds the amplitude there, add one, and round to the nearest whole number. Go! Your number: 52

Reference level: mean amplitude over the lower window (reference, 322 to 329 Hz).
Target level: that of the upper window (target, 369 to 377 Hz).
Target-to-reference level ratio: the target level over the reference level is 0.59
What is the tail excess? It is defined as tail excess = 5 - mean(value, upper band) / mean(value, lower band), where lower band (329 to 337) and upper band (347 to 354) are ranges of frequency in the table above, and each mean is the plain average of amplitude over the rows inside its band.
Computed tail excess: 4.26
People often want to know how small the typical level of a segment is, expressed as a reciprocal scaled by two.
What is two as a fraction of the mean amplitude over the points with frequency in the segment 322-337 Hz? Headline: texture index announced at 0.013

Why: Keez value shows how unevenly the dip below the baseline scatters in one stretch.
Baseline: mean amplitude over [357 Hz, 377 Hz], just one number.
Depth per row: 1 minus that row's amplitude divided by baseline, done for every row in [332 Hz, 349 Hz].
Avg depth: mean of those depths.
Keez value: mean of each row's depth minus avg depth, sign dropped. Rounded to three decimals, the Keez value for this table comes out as 0.093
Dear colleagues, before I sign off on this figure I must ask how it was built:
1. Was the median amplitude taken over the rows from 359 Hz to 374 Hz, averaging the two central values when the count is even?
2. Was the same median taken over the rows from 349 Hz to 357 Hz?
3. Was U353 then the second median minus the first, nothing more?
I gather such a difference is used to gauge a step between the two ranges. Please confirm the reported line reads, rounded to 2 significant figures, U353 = 20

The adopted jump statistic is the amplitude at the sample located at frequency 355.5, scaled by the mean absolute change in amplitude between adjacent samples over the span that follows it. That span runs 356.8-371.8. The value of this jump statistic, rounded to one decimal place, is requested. 22.2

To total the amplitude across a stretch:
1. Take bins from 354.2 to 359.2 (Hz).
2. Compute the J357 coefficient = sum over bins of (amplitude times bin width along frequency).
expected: 442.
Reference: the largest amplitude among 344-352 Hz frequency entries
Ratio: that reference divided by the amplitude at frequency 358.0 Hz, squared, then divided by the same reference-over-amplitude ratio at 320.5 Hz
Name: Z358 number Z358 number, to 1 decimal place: 2.9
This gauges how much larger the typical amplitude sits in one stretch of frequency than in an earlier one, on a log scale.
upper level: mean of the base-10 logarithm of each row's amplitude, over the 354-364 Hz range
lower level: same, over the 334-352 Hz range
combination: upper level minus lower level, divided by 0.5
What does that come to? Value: -0.4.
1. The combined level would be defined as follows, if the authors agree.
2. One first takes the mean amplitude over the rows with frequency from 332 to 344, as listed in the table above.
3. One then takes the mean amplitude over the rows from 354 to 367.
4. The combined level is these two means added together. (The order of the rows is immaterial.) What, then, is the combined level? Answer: 233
